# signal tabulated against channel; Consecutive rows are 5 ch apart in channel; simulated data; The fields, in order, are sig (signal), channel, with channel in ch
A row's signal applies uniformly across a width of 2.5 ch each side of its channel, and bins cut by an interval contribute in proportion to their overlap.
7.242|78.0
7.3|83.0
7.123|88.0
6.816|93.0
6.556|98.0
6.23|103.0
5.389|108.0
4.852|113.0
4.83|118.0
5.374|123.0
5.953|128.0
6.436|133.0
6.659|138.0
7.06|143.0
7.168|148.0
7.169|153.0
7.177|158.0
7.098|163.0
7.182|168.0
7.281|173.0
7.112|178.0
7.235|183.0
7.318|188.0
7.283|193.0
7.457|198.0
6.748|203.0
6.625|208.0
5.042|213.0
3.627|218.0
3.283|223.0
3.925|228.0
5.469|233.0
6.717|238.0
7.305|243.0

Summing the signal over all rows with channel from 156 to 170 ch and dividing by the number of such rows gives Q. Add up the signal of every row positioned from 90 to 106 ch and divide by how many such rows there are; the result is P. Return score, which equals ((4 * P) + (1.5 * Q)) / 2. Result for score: 18.4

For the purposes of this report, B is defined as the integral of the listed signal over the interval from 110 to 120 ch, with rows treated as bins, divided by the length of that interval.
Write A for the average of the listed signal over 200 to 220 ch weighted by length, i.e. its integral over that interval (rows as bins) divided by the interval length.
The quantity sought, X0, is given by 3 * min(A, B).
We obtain 15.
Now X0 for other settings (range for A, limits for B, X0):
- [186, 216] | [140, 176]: 20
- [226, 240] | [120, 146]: 16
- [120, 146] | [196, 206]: 19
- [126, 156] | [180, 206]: 20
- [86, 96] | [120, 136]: 18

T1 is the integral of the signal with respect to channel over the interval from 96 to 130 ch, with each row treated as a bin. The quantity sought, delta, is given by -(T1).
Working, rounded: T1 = 190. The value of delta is -190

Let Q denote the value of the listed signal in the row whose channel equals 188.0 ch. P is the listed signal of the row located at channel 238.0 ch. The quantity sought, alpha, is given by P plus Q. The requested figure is 14.0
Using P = 6.717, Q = 7.318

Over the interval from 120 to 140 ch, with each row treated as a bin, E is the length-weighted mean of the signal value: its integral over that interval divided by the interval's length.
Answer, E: 6.1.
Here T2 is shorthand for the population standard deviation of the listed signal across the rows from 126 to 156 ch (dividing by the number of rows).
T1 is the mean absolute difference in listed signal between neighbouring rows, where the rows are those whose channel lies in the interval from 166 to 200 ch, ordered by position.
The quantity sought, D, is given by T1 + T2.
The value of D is 0.6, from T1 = 0.114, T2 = 0.4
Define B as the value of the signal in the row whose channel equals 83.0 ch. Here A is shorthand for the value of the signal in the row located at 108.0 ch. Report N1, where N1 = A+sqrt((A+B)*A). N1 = 14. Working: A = 5.389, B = 7.3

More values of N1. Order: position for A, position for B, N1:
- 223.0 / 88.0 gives 9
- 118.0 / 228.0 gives 11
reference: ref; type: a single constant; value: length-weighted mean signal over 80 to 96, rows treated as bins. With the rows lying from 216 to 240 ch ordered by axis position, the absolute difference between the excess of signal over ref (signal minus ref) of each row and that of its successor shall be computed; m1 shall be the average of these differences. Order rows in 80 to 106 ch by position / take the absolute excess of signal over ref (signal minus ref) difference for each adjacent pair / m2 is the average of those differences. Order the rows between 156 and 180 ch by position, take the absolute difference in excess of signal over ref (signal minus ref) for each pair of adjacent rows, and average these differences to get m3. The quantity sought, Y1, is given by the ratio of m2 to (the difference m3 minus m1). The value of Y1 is -0.3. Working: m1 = 0.94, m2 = 0.27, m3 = 0.11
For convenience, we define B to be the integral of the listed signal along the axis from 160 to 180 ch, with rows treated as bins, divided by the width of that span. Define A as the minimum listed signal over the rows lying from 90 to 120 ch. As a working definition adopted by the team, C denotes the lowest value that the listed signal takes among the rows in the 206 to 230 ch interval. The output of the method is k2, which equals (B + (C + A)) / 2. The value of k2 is 7.6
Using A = 4.83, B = 7.2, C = 3.283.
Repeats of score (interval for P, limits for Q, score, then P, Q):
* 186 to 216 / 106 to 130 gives 17.5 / 6.7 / 5.3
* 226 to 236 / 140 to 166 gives 14.7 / 4.7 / 7.1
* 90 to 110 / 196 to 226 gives 16.6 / 6.2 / 5.5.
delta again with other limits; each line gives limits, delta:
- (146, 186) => -287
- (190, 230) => -222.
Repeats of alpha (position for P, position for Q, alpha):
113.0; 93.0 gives 11.7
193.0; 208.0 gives 13.9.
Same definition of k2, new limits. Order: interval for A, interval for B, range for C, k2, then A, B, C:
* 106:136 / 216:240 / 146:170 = 8.3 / 4.83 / 4.6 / 7.098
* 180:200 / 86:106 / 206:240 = 8.6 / 7.235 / 6.6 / 3.283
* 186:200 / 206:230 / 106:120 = 8.3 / 7.283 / 4.5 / 4.83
